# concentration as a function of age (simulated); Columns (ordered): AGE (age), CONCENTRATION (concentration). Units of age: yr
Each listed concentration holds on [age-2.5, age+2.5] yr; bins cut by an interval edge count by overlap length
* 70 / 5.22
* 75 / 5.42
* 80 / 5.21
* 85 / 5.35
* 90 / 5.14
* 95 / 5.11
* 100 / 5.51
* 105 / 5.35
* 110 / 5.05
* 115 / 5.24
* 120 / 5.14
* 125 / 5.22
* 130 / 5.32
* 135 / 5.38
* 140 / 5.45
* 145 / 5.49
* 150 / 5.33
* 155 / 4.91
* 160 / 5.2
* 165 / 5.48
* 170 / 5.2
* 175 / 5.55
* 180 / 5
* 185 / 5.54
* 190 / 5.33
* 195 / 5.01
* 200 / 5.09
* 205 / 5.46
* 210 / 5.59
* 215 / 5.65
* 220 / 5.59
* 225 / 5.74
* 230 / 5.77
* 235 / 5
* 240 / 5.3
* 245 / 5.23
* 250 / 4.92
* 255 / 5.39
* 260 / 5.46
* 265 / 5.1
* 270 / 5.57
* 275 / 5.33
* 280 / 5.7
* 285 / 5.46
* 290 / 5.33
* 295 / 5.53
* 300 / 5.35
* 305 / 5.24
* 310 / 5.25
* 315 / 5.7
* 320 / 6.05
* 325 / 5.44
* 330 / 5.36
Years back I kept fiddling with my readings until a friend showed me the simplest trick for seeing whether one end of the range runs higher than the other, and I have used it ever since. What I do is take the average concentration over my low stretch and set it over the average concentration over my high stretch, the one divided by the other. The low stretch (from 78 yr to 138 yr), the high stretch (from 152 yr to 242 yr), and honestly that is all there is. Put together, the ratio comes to 0.98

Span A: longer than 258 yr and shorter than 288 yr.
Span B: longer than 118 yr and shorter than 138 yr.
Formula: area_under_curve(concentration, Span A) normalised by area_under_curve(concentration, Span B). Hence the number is 1.55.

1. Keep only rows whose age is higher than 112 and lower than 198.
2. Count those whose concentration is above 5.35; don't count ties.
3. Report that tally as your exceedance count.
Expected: 6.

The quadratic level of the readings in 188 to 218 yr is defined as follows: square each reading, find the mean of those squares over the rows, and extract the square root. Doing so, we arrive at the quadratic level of 5.36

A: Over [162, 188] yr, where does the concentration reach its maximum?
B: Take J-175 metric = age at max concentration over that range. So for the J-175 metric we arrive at 175 yr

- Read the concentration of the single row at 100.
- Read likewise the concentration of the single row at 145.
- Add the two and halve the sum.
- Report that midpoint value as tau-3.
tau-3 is 5.50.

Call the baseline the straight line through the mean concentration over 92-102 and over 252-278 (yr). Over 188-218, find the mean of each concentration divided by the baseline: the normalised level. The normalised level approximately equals 1.00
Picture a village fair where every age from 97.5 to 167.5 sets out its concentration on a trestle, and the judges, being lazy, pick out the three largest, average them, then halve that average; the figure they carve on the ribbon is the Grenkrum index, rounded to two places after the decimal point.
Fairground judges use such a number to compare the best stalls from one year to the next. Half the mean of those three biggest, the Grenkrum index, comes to 2.75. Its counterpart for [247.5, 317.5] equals 2.83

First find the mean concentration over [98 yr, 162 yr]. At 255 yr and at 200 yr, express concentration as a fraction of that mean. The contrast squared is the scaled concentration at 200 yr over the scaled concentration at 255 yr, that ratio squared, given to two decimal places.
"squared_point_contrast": 0.89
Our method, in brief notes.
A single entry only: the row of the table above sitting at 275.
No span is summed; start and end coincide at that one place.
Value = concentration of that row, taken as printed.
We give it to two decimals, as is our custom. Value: 5.33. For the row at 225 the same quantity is 5.74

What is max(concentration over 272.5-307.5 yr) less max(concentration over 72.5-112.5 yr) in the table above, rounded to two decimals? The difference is 0.19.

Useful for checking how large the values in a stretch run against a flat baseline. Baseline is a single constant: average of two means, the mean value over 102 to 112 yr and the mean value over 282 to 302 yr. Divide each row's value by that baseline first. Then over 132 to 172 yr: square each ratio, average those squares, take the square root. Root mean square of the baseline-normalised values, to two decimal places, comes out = 1.00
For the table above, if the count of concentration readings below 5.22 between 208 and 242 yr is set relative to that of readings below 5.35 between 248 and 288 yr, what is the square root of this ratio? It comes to 0.58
